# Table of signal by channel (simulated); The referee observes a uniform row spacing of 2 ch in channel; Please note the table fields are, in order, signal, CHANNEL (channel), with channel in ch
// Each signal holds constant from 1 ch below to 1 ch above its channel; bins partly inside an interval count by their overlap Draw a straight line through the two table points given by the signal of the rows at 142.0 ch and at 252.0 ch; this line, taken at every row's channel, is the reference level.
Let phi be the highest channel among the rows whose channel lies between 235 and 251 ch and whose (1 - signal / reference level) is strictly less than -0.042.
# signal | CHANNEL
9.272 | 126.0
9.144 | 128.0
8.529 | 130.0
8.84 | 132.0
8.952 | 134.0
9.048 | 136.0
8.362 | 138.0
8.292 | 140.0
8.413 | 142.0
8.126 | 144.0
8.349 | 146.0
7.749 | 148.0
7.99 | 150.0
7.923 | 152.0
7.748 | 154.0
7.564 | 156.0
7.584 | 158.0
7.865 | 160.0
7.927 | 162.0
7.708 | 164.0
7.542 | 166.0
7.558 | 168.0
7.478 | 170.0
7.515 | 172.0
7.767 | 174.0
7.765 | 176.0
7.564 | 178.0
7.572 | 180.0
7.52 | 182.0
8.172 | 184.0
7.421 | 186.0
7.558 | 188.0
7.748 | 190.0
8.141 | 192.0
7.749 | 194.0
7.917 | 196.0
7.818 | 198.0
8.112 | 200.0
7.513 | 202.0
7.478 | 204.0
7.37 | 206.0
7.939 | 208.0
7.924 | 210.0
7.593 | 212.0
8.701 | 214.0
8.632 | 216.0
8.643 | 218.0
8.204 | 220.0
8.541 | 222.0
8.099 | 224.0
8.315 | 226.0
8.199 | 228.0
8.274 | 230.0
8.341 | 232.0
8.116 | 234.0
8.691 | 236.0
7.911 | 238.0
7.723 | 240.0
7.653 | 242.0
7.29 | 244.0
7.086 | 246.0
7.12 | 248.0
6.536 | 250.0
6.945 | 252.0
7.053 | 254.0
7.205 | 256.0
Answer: 242.0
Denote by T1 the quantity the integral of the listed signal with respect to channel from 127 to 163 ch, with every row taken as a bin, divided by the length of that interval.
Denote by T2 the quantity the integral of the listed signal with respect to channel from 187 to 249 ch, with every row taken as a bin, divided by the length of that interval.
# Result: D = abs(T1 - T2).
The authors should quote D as 0.30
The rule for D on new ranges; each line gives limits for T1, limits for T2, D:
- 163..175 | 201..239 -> 0.54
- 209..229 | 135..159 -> 0.19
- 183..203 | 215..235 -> 0.52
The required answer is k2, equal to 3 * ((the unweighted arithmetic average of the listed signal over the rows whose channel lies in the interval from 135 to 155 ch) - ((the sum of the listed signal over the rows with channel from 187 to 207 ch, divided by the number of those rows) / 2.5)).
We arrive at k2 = 15.3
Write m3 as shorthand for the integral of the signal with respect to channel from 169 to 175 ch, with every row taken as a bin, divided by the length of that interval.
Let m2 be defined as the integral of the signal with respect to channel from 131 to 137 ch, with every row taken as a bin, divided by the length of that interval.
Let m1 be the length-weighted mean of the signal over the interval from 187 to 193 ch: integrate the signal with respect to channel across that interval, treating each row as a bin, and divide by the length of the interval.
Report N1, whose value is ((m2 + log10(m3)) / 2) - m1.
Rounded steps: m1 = 7.82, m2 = 8.9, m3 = 7.59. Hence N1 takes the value -2.9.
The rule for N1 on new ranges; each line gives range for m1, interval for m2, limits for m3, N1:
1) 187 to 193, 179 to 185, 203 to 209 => -3.5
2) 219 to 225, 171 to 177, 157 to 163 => -4.0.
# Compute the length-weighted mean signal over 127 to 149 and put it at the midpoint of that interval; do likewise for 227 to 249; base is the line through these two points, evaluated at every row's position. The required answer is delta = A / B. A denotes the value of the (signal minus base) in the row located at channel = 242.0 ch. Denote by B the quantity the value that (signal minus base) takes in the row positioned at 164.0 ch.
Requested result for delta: 0.3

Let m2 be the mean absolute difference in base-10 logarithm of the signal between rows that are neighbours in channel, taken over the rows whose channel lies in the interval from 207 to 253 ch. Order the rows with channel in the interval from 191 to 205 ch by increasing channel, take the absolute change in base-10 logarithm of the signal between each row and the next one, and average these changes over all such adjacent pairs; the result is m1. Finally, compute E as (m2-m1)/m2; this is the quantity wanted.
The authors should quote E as 0.1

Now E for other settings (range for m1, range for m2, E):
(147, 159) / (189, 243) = 0.5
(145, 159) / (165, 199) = 0.0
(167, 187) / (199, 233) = 0.2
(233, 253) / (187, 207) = -0.5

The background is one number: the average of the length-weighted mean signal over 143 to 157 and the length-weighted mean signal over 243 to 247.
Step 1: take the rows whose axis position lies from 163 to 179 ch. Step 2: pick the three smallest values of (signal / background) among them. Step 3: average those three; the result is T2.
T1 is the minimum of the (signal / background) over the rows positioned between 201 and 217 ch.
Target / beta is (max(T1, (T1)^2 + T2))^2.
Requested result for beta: 3.8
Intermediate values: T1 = 0.98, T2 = 0.994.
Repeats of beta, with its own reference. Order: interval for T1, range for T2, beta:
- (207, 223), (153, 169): 4.0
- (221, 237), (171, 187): 4.6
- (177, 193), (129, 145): 4.2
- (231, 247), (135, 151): 3.7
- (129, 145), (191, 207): 4.6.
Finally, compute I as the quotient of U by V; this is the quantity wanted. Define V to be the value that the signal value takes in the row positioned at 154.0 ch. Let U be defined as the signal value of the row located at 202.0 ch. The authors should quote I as 0.97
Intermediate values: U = 7.513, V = 7.748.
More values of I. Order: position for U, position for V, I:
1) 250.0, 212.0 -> 0.86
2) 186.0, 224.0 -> 0.92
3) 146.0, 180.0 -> 1.10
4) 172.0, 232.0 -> 0.90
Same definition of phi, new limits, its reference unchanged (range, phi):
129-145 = 136.0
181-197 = 192.0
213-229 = 228.0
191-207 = 200.0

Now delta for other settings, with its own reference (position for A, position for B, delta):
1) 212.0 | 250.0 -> 0.4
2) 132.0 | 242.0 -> -1.6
